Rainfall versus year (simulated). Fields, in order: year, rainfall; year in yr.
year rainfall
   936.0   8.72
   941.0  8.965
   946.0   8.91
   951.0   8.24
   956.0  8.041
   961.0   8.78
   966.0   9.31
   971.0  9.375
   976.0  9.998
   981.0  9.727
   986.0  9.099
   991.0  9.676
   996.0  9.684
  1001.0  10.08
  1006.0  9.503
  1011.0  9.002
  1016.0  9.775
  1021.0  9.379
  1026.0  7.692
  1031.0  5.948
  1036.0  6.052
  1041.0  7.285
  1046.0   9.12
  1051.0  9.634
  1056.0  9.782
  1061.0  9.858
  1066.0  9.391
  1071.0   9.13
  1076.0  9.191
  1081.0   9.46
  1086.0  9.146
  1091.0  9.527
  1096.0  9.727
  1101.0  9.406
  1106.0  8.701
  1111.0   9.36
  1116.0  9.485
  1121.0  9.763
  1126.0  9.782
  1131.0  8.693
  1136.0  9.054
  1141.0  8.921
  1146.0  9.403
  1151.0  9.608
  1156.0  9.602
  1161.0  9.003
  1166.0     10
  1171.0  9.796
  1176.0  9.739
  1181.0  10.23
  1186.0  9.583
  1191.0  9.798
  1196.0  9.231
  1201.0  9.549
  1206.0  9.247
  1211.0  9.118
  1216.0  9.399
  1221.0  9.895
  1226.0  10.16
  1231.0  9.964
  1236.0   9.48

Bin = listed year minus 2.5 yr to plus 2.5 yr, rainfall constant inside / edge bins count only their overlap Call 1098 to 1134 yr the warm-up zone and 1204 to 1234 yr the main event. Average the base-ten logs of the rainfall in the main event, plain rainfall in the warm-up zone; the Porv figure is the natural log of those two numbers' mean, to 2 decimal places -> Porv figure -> 1.64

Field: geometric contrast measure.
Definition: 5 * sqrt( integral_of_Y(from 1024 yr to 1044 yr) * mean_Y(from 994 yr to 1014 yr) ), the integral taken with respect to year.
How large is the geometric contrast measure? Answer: 180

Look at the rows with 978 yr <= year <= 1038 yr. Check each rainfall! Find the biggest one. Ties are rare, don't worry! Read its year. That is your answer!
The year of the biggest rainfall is 1001.0 yr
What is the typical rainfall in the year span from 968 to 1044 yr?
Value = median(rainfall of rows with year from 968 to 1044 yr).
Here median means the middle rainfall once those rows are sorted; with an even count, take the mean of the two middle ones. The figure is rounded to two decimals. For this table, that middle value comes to 9.38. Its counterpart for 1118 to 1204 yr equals 9.60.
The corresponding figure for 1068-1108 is 9.30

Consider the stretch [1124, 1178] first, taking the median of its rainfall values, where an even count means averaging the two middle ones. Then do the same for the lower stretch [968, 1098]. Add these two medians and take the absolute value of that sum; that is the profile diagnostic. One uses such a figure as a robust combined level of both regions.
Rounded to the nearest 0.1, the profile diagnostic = 19.0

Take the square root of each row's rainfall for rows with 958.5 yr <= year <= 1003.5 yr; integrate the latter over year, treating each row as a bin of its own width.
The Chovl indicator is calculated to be 139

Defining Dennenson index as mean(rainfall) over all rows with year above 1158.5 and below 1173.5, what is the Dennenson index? 9.60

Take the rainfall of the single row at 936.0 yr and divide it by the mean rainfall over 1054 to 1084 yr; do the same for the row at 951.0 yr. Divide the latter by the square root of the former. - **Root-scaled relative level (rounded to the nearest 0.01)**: 0.91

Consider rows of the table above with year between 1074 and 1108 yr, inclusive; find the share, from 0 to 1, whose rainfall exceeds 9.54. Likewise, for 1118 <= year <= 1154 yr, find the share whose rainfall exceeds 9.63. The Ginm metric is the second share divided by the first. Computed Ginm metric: 2.0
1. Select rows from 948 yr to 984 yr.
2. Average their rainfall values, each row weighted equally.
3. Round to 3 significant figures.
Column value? 9.07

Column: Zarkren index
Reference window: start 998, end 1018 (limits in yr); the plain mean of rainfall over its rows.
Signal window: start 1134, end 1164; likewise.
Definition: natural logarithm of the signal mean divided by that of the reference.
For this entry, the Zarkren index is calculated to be -0.03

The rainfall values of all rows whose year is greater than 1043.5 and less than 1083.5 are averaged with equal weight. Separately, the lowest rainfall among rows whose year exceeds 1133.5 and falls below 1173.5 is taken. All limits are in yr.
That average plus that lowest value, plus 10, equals 28.4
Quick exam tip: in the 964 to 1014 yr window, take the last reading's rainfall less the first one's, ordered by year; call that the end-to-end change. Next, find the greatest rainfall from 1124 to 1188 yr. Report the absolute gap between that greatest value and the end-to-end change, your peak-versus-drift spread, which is 10.5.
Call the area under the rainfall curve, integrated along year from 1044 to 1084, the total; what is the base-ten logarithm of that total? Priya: 2.6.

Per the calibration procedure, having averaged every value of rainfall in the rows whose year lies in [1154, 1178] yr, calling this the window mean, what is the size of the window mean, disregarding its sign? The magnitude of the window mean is 9.63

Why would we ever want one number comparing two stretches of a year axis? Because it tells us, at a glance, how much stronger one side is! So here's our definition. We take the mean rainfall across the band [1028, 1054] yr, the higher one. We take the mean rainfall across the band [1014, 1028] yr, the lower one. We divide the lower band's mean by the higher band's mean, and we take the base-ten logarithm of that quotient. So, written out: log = 0.07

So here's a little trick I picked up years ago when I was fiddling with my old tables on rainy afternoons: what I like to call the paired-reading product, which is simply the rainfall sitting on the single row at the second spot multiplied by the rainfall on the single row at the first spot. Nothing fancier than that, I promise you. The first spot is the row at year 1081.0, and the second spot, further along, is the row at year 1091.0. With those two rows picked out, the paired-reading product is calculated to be 90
